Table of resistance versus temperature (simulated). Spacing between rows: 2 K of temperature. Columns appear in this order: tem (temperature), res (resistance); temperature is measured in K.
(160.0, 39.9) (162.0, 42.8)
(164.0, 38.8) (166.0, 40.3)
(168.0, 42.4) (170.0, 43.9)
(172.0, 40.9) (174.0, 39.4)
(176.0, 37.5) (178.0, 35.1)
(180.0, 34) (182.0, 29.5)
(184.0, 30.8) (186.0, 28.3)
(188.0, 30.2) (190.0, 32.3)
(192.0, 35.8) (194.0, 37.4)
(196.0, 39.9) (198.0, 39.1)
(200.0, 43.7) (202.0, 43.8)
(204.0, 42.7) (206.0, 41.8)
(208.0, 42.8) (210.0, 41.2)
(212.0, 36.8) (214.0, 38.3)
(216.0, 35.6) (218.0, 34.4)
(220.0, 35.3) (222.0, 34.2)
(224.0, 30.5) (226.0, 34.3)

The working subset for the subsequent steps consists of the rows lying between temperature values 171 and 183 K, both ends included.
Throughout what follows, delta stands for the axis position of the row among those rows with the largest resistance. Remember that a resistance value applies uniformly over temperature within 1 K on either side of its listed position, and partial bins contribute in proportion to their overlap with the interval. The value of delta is 172.0 K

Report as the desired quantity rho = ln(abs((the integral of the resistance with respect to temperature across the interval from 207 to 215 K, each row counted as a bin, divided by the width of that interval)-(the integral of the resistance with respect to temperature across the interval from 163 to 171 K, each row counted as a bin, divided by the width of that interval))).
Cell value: 0.45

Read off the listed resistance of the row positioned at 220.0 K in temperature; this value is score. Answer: 35.3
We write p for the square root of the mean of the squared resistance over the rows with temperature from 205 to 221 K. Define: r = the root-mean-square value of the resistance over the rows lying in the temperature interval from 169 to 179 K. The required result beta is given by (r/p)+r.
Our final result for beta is 40.5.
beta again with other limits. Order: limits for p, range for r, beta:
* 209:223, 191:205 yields 41.6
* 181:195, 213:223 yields 36.7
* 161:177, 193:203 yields 41.9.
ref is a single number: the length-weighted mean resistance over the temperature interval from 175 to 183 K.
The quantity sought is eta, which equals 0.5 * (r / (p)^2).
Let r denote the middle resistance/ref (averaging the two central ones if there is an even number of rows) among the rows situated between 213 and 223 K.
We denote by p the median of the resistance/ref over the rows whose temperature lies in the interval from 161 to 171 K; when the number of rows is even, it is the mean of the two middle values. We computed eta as 0.33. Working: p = 1.25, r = 1.04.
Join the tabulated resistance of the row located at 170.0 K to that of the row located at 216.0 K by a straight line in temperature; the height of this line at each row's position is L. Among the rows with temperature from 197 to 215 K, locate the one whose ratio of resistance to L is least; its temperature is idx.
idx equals 198.0 K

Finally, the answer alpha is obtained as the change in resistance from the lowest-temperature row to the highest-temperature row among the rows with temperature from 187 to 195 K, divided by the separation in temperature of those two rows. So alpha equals 1.2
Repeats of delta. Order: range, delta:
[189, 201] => 200.0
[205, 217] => 208.0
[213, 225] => 214.0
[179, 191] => 180.0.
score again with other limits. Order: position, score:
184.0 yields 30.8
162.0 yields 42.8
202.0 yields 43.8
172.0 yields 40.9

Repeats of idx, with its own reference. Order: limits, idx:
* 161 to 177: 164.0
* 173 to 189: 186.0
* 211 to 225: 224.0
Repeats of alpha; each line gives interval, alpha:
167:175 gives -0.5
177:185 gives -0.7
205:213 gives -0.8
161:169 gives -0.1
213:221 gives -0.5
